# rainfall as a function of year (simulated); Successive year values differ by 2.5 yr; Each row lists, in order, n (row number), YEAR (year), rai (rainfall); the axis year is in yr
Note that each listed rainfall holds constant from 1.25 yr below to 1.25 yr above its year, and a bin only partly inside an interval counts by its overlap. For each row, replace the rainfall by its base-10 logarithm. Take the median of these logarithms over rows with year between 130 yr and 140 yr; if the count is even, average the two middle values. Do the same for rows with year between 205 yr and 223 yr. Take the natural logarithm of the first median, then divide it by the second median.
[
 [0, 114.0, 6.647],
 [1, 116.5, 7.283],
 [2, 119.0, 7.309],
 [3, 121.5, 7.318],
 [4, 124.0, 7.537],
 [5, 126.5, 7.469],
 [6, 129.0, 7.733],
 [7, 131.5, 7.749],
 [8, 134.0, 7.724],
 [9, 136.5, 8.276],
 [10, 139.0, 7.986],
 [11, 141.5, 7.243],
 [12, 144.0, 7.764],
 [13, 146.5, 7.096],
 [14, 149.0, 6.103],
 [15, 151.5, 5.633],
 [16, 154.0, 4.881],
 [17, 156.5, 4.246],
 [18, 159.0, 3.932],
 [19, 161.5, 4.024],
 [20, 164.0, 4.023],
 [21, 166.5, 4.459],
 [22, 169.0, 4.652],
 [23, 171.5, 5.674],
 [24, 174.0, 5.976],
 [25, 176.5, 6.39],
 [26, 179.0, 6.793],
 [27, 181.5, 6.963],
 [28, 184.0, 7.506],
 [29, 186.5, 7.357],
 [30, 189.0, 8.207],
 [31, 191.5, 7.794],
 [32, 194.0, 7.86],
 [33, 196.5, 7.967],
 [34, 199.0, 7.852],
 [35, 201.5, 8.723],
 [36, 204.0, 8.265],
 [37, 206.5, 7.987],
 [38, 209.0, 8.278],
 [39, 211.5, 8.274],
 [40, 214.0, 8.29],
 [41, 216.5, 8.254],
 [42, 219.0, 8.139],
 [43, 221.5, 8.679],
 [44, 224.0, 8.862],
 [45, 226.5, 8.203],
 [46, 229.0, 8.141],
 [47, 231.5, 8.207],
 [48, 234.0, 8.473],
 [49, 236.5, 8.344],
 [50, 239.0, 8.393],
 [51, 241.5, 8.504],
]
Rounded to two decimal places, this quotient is -0.12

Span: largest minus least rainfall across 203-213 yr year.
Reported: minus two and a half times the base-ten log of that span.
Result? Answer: 1.3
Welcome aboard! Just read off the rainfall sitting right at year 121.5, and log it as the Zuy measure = 7.318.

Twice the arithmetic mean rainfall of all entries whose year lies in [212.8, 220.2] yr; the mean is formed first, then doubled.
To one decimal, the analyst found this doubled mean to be 16.5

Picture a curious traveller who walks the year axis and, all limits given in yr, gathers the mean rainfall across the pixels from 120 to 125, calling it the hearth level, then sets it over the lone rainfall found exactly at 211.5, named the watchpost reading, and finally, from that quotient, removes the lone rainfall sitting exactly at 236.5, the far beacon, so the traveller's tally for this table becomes -7.45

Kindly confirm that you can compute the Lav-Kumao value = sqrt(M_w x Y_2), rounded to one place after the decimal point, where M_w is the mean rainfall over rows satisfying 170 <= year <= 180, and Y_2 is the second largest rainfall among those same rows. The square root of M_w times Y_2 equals 6.3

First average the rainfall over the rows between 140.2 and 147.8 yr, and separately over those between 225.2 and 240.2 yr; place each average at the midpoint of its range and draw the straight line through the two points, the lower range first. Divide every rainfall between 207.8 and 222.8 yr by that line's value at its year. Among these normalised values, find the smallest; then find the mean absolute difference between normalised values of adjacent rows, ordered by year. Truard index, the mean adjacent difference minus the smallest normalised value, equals -1.0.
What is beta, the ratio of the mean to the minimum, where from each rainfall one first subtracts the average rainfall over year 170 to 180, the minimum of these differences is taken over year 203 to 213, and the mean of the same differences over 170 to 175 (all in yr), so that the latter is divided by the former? -0.2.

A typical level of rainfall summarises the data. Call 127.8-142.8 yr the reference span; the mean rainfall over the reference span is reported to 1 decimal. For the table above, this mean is 7.8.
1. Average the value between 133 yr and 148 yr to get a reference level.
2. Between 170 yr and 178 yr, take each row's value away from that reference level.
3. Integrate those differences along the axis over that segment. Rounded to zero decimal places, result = 13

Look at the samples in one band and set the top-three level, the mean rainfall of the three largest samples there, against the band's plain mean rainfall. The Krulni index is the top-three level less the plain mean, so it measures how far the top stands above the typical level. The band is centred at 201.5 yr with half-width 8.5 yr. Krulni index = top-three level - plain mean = 0.29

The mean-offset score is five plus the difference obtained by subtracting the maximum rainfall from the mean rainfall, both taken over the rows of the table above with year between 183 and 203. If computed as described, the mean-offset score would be 4.19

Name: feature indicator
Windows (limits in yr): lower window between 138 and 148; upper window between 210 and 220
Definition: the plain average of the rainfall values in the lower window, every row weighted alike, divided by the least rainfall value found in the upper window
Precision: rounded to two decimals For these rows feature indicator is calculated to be 0.92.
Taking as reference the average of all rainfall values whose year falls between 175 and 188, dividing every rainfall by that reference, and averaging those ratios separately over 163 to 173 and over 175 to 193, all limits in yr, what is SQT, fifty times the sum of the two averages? 86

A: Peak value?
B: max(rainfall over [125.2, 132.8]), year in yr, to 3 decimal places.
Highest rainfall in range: 7.749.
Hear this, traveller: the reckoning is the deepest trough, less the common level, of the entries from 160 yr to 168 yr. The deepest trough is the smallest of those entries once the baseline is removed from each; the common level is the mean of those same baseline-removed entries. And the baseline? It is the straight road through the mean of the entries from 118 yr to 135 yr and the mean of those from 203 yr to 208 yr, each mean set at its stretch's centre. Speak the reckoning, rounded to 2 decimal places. -0.15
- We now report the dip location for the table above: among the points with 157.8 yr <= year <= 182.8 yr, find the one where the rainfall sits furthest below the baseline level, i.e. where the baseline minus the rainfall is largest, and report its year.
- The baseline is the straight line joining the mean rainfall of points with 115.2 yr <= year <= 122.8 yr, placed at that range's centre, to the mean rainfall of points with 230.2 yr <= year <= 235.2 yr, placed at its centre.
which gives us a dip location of 159.0 yr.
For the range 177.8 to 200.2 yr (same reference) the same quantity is 179.0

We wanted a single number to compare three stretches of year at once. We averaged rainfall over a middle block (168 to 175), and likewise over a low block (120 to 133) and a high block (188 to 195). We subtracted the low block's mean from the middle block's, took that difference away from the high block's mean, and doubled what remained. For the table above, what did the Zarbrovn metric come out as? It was 20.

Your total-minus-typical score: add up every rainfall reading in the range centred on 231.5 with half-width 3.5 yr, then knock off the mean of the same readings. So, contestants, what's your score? 17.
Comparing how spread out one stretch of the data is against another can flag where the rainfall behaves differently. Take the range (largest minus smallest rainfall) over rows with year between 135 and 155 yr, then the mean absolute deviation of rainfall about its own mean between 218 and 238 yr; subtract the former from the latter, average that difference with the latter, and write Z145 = -1.5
